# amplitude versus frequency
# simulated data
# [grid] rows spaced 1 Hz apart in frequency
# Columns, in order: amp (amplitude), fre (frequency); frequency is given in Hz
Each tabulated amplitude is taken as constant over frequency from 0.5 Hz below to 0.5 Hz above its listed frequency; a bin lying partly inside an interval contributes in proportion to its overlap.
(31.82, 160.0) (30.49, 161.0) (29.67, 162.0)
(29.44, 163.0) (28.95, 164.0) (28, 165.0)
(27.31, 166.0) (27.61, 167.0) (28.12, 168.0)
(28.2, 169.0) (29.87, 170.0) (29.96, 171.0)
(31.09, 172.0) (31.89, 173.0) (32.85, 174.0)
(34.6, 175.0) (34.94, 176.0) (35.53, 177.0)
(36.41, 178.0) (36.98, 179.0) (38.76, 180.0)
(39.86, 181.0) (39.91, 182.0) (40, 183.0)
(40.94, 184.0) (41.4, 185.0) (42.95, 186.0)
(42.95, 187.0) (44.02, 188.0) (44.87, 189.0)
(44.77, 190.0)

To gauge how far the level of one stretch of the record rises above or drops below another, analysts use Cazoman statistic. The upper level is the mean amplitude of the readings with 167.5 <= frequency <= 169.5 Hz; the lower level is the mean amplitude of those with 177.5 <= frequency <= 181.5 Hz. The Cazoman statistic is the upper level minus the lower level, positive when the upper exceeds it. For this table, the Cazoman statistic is -10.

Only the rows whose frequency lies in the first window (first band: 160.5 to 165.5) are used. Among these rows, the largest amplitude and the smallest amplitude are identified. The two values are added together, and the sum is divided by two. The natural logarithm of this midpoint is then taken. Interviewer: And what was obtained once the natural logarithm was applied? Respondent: 3.38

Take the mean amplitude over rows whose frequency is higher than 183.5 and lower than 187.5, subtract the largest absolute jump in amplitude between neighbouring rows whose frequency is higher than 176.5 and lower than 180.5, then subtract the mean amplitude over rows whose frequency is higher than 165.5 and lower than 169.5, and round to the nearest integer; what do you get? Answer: 12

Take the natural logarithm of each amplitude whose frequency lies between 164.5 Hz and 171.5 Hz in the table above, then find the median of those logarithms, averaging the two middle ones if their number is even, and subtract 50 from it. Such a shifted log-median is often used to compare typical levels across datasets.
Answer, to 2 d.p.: -46.66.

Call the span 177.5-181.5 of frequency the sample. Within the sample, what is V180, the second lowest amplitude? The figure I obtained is 36.98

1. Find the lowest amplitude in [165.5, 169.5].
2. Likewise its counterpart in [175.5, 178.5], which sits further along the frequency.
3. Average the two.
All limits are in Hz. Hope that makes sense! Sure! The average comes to 31.1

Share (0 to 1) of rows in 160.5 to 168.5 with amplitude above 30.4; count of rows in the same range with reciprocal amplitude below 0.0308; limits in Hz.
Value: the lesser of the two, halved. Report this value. 0.00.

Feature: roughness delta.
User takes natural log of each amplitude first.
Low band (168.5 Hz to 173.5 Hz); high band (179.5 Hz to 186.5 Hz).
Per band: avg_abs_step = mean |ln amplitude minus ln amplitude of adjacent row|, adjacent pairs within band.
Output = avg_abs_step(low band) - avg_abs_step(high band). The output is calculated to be 0.014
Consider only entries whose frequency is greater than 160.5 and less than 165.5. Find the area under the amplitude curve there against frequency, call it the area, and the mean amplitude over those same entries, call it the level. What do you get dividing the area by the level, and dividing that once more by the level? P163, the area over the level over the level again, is 0.171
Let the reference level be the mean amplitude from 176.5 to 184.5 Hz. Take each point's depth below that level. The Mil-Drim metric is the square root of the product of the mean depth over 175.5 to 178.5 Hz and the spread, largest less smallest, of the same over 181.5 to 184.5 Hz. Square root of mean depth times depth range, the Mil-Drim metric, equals 2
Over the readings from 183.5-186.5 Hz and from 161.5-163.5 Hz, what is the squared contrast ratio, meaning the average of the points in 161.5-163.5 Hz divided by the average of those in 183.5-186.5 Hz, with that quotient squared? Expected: 0.50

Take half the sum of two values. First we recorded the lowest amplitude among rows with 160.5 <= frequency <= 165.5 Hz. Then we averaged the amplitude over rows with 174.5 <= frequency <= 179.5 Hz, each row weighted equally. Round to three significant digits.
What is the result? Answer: 31.8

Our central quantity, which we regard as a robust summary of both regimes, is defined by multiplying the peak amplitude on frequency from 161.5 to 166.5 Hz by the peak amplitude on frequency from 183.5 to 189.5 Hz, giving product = 1331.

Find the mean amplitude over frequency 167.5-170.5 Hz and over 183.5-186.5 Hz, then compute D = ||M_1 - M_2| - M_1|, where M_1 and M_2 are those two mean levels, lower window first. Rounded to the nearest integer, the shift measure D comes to 16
